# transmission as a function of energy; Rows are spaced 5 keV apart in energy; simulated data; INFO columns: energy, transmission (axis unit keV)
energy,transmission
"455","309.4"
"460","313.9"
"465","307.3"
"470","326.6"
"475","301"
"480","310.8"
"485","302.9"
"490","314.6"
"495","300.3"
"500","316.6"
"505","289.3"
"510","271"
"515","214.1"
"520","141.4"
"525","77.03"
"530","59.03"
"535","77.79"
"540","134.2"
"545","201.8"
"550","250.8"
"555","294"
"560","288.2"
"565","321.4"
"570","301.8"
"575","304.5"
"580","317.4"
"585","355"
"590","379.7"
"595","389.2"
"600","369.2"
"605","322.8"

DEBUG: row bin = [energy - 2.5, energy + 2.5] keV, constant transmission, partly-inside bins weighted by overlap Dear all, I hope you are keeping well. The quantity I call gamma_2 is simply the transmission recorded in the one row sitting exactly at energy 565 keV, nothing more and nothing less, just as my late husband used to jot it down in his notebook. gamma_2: 321.4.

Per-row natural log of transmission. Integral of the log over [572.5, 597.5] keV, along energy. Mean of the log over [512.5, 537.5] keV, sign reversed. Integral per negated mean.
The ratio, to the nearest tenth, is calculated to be -31.7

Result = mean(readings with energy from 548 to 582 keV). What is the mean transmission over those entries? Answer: 297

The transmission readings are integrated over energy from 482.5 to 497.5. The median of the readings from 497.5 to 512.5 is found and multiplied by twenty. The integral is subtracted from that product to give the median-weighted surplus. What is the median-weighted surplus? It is 1197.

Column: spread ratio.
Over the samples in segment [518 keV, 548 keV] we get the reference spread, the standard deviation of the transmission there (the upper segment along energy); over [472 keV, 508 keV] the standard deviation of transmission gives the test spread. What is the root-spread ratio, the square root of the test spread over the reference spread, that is 0.42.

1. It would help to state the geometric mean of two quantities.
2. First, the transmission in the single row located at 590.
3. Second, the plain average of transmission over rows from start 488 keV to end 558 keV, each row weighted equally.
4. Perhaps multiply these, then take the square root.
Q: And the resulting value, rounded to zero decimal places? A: 282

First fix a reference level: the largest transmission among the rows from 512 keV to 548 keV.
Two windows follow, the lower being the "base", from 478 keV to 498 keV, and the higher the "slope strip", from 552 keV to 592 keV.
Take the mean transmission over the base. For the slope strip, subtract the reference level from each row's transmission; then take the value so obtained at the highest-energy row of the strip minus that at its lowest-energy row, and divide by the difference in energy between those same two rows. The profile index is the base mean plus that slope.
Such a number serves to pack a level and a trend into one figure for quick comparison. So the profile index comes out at 310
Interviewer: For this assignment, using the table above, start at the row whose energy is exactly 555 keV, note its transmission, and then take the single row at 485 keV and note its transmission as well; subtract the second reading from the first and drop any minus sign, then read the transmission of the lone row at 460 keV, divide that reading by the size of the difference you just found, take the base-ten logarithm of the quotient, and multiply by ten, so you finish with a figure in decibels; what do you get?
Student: 15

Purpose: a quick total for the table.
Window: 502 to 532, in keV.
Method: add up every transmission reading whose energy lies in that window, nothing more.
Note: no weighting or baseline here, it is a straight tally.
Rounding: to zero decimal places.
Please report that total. 1052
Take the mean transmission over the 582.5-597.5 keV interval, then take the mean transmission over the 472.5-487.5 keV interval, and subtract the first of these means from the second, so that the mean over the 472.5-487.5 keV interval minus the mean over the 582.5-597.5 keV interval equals -70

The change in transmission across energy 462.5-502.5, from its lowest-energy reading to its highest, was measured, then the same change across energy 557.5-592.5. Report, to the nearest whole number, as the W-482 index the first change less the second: -82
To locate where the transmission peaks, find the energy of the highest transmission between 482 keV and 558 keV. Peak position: 500 keV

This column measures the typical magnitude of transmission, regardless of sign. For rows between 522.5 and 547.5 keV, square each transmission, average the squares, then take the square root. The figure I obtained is 122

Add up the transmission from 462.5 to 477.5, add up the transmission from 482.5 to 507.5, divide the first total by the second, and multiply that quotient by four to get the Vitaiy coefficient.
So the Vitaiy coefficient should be 2.5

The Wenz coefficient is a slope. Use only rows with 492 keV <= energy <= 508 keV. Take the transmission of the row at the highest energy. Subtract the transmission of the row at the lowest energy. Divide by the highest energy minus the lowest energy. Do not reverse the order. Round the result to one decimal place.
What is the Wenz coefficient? -1.1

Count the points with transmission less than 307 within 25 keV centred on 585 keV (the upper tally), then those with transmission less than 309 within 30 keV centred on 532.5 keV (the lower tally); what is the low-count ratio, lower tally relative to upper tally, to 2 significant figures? 6.0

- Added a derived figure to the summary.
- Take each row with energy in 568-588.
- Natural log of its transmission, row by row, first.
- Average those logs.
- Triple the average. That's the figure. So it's 17.3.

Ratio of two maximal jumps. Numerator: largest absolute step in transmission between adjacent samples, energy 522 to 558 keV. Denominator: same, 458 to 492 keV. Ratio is 2.6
